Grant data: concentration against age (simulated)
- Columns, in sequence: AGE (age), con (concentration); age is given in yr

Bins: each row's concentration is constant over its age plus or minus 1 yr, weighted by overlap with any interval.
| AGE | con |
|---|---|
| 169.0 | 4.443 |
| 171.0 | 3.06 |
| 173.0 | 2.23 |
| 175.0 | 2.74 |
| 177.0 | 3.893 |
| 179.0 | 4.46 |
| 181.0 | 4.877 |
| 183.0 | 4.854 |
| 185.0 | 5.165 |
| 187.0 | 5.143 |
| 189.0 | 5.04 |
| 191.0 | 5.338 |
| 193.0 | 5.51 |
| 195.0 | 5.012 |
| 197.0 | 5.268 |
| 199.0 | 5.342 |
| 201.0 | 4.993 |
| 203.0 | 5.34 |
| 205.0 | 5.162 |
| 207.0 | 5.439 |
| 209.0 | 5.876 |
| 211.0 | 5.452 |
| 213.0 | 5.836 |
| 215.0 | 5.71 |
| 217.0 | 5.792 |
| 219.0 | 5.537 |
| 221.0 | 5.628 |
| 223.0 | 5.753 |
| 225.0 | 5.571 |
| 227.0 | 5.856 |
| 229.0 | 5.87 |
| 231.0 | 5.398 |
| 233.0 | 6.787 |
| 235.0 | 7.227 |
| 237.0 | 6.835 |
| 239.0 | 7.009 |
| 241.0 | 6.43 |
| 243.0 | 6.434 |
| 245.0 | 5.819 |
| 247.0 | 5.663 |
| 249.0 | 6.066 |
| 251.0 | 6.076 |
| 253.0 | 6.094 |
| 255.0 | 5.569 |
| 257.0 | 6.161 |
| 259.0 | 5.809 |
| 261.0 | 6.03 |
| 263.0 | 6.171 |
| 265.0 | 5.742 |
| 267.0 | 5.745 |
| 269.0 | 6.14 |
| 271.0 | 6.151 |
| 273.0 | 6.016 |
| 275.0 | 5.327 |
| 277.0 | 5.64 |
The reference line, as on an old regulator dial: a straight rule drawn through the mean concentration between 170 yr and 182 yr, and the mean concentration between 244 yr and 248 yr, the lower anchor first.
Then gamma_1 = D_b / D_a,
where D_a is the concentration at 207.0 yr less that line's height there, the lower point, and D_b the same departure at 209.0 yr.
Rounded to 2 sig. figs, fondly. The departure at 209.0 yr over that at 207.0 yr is 1.4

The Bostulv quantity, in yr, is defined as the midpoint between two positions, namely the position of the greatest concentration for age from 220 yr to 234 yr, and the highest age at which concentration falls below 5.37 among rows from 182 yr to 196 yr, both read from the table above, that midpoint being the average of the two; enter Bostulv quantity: 214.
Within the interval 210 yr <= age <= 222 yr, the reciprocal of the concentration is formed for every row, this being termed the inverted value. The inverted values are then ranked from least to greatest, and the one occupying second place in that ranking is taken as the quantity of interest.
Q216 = 0.17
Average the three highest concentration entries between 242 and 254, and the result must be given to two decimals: 6.20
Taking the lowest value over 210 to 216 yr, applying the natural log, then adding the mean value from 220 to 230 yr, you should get 7.43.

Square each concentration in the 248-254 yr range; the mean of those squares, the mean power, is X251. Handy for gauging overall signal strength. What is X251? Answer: 37.0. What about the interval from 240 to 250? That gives 37.1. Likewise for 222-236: 37.2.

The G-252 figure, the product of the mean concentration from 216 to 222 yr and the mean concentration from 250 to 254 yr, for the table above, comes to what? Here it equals 34.4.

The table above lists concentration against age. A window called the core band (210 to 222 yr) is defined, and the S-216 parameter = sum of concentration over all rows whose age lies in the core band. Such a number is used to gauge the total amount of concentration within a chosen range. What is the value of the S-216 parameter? 34.0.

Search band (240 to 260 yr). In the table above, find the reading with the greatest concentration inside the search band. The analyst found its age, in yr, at 243.0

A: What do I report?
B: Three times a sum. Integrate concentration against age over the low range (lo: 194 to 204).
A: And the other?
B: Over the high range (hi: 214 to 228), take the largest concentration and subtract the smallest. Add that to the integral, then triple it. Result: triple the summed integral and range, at 157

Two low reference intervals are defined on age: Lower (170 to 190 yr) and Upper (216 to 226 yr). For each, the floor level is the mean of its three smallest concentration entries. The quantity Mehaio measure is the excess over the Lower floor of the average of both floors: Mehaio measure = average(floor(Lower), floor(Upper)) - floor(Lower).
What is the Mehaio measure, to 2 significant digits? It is 1.5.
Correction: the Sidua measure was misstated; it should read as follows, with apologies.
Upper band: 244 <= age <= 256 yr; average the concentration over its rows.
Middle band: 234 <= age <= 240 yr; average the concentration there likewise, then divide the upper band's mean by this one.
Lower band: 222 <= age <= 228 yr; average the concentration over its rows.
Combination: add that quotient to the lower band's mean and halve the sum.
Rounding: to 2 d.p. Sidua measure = 3.28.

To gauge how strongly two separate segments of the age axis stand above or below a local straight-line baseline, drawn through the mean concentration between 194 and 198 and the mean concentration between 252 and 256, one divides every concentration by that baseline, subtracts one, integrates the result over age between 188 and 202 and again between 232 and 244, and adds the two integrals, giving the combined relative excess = 2.7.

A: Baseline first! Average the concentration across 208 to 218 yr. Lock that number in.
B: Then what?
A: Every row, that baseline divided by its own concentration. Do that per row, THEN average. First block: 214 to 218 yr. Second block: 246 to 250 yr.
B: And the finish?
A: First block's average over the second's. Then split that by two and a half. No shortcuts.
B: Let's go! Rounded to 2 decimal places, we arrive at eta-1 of 0.41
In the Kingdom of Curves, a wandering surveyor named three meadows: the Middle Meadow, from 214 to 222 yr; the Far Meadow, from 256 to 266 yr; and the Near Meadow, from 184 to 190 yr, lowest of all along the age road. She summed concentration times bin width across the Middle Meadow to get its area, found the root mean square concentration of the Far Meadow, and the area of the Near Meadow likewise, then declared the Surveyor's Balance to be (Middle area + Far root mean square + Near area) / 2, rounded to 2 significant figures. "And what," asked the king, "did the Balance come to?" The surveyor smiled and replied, 41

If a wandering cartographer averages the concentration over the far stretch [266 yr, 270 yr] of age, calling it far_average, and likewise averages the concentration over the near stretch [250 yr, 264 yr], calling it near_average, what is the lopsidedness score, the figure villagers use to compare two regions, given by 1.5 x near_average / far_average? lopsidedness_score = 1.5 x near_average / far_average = 1.51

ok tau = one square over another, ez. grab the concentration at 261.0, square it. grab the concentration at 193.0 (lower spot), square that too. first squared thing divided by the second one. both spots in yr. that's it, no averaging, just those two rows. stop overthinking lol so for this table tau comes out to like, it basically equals 1.20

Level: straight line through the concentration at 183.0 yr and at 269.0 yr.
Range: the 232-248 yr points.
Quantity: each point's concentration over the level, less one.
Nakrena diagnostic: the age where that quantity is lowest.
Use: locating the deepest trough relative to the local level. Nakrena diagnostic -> 247.0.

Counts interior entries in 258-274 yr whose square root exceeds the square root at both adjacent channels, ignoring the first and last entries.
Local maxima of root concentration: 2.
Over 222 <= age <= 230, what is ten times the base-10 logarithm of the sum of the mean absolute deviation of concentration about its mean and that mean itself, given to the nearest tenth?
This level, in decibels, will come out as 7.7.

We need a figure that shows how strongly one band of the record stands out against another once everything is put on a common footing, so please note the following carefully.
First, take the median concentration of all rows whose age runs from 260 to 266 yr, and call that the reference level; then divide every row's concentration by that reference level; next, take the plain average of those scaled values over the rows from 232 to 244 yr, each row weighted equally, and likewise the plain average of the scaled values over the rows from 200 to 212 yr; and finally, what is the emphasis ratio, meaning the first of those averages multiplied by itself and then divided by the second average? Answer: 1.42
